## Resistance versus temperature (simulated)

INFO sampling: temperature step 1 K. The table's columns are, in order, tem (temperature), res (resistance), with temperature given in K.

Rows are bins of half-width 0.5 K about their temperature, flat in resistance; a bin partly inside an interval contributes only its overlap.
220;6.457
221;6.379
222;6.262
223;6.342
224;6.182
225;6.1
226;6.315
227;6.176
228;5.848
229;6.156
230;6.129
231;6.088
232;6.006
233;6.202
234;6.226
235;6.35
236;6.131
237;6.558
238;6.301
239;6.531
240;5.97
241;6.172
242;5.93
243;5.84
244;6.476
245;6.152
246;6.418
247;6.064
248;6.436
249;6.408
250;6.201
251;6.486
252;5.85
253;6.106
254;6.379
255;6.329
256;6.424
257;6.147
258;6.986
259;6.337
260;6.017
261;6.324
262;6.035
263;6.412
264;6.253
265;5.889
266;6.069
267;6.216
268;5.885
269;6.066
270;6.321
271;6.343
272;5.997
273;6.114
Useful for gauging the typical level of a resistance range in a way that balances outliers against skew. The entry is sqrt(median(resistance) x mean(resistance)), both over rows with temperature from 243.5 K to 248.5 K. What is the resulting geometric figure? 6.36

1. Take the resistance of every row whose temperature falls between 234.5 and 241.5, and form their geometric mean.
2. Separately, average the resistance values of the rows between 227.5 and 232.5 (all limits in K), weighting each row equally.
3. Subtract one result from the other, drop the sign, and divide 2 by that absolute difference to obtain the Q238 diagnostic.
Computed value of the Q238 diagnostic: 8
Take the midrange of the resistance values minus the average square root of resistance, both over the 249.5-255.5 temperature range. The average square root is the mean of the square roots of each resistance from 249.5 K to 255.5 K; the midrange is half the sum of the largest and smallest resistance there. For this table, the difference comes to 3.67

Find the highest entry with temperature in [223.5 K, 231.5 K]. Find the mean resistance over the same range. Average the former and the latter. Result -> 6.22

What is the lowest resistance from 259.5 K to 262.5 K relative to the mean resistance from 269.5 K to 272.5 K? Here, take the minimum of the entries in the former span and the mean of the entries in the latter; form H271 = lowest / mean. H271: 0.967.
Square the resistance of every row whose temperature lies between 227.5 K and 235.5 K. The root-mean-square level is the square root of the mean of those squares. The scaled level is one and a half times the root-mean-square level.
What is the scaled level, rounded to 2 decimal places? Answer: 9.19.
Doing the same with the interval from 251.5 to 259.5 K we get 9.49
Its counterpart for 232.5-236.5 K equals 9.34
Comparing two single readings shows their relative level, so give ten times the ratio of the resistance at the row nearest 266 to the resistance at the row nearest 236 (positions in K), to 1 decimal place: 9.9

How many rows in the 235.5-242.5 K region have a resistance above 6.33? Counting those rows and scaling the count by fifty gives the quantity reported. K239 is 100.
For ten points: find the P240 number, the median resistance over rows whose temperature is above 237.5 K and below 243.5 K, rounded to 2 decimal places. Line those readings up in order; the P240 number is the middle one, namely 6.07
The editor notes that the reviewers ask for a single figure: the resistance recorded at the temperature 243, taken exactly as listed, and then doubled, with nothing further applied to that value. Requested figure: 11.7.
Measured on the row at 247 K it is 12.1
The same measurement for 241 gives 12.3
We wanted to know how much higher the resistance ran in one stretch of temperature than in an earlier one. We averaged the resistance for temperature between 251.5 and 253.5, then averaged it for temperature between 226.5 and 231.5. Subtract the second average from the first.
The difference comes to -0.10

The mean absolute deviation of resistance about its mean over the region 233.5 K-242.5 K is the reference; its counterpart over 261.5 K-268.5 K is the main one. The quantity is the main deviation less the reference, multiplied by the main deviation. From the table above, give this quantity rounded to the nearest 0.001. -0.002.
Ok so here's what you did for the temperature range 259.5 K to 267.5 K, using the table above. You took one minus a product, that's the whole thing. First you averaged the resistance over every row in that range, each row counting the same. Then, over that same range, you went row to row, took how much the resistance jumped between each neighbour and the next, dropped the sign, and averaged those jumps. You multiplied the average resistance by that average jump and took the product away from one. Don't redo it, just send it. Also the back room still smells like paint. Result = -0.6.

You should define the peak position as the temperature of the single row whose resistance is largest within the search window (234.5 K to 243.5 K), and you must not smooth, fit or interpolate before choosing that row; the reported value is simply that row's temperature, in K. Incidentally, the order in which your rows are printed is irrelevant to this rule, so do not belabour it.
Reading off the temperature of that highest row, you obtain 237 K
